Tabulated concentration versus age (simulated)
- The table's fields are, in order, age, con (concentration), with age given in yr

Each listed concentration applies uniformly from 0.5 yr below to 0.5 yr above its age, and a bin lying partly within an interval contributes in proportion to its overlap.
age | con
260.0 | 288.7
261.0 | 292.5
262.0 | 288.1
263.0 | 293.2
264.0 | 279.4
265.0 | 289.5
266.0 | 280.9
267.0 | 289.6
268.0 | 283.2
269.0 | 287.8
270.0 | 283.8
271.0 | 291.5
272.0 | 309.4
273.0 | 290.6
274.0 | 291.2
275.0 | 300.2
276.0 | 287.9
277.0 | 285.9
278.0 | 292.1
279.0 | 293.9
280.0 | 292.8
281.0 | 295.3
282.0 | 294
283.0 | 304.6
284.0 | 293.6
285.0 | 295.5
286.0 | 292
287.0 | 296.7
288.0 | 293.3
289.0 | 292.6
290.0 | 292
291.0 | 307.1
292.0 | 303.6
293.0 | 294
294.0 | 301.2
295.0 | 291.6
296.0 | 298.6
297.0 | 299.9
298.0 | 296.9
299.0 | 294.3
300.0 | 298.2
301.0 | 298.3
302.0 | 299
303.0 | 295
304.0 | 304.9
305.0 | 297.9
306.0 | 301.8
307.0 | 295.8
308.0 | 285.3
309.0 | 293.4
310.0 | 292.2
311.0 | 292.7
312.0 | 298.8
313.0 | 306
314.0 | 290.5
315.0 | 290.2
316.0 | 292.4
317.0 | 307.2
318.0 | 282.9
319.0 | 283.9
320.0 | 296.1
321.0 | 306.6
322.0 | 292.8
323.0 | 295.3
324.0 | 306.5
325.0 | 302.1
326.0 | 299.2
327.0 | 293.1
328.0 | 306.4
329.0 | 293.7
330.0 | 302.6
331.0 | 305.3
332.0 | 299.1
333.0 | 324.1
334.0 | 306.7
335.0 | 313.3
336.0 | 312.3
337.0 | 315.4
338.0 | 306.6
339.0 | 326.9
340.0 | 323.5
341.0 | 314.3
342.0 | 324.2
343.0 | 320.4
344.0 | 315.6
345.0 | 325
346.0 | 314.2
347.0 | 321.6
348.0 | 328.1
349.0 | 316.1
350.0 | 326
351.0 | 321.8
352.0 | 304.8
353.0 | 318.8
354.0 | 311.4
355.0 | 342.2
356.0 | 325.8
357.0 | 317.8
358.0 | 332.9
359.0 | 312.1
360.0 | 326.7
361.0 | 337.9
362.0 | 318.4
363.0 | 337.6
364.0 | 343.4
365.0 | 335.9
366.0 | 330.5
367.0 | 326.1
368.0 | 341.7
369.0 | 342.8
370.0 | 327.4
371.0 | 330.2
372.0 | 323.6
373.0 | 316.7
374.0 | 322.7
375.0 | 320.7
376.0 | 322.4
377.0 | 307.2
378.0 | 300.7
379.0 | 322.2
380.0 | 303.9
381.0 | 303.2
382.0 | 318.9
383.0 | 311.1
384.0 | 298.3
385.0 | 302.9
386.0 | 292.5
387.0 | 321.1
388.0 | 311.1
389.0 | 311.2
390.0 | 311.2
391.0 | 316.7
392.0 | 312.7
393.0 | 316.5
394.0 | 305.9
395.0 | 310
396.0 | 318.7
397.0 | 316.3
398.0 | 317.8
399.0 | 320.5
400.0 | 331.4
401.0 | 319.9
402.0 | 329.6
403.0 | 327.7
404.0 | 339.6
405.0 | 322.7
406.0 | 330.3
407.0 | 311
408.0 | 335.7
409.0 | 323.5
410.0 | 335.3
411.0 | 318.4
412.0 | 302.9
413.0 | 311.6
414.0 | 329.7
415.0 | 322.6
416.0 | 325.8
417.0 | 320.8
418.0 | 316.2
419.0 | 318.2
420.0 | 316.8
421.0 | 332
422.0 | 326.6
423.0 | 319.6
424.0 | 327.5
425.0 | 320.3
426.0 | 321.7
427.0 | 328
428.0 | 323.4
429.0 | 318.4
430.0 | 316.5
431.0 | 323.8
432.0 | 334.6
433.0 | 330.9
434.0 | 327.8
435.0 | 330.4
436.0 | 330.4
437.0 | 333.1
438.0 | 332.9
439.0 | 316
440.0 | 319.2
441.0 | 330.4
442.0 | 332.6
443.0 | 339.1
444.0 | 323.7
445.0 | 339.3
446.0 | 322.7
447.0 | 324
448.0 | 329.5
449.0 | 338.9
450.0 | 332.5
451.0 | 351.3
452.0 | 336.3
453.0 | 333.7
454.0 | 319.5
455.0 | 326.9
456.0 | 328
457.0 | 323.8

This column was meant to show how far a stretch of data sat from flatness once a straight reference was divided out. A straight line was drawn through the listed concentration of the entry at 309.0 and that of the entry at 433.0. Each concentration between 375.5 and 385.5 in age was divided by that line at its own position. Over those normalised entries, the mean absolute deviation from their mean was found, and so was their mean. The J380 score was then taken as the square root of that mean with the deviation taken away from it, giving 0.98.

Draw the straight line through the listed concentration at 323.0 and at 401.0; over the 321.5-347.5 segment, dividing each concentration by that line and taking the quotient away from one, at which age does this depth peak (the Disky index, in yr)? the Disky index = 329.0 yr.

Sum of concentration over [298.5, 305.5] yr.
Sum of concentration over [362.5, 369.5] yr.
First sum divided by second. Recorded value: 0.89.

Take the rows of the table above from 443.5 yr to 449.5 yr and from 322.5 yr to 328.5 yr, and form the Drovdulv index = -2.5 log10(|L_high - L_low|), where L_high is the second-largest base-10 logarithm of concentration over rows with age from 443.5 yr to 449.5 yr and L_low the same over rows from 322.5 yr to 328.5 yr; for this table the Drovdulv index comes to 3.4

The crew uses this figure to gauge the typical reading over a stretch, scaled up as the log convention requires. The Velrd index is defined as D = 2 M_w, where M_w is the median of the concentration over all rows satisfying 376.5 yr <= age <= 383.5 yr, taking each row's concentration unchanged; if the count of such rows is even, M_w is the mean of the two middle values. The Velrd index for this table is 614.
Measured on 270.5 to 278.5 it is 583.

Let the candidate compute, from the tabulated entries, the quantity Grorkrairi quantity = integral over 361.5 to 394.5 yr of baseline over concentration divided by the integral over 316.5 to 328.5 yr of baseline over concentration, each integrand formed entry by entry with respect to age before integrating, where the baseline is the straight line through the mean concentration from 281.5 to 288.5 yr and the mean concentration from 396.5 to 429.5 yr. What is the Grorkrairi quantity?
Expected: 2.7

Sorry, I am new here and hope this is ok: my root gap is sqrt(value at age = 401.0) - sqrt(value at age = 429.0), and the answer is 0.0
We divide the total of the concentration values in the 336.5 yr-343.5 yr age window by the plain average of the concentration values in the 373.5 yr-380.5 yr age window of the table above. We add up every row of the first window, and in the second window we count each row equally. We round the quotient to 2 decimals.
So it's 7.10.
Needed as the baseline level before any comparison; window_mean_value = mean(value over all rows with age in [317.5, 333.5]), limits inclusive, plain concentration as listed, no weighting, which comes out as 299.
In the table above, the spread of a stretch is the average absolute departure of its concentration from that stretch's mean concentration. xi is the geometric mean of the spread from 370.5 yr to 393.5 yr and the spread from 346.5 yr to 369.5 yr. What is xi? 8.4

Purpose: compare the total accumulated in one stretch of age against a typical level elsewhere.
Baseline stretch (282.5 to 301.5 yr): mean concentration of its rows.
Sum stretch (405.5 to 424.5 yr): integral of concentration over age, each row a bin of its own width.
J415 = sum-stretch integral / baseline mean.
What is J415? 20.6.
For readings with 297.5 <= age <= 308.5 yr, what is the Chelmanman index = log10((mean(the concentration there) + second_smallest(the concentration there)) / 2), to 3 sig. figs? 2.47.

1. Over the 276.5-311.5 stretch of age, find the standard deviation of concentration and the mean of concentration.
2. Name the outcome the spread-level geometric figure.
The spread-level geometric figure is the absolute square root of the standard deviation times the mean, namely 38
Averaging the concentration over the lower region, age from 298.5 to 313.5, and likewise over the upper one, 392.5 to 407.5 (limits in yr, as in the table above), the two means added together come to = 618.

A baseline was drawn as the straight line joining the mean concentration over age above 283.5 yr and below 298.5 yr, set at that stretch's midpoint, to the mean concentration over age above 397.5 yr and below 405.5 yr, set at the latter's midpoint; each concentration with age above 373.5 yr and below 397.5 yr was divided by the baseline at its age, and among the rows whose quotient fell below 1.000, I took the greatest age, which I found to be 397.0 yr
